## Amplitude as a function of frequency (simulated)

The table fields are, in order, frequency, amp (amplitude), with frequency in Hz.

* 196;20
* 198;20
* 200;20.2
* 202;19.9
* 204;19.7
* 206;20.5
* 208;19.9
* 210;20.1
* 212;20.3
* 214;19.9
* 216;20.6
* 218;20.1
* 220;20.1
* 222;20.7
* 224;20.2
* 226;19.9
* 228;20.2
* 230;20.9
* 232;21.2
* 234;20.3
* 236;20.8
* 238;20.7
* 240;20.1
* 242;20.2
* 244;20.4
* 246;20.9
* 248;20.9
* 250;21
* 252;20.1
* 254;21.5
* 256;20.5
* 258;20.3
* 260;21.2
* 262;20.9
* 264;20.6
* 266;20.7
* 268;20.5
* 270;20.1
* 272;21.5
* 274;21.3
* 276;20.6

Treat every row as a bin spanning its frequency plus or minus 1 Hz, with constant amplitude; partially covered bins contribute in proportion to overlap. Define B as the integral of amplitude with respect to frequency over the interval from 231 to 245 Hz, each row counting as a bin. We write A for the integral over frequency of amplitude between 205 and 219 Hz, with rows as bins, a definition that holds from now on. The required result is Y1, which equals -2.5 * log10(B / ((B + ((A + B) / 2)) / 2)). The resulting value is -0.004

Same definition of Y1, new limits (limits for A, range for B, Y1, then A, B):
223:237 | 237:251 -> -0.001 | 287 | 288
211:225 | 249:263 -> -0.007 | 284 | 291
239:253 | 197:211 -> 0.006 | 287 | 281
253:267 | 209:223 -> 0.007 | 291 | 284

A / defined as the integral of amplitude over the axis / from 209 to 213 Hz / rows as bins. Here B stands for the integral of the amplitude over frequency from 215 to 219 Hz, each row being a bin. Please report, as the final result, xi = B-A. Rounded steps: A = 81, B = 81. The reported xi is 1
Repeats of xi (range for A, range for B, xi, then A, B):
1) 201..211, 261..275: 91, 200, 291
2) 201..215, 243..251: -114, 281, 166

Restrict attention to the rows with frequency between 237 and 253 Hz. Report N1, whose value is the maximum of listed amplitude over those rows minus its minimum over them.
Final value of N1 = 0.90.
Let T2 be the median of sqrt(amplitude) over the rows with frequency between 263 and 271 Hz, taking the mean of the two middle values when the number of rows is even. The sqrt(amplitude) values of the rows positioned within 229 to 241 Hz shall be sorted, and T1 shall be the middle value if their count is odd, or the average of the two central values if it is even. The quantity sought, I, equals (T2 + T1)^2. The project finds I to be 82.60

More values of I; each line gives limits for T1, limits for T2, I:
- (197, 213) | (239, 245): 80.50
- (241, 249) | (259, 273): 82.70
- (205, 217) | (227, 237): 82.00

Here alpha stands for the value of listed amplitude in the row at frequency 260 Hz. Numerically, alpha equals 21.2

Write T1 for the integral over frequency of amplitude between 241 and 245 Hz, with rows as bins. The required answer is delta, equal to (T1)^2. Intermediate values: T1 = 81.2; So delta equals 6593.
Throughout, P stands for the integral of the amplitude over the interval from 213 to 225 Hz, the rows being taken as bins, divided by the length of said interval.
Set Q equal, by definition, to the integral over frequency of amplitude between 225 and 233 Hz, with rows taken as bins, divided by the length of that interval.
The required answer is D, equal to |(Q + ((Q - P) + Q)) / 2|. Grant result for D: 20.7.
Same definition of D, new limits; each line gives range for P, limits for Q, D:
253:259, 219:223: 20.2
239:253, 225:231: 20.2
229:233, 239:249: 20.2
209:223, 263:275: 21.0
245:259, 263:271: 20.3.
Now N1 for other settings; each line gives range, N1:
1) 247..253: 0.90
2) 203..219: 0.90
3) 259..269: 0.70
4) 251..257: 1.40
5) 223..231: 1.00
